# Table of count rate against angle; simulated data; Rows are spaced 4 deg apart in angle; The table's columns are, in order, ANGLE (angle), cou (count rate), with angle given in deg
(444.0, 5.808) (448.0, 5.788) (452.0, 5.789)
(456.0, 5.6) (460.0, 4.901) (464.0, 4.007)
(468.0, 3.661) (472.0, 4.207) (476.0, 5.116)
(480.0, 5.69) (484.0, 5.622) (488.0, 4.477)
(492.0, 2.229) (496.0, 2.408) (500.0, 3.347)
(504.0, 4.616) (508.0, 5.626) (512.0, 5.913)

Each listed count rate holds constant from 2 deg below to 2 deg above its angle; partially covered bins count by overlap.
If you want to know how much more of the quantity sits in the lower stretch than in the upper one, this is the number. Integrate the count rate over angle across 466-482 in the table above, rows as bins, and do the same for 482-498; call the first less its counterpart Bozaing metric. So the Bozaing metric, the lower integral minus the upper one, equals 16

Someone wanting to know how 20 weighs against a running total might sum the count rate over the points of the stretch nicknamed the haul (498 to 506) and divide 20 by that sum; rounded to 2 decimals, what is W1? 2.51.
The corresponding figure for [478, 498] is 0.98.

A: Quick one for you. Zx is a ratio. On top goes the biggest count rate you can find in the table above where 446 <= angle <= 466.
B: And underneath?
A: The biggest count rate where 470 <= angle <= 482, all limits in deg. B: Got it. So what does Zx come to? 1.02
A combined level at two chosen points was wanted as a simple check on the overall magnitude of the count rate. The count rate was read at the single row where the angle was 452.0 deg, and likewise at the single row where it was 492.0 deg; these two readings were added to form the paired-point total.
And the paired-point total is 8.0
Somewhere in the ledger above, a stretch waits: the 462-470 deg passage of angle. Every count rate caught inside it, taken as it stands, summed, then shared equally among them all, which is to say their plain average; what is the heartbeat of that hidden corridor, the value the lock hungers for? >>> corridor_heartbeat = 3.8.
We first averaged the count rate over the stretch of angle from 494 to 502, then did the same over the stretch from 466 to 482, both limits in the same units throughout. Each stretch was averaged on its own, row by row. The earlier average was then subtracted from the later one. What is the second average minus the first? 2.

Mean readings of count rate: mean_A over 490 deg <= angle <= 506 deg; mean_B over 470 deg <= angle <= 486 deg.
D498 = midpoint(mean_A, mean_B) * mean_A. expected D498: 13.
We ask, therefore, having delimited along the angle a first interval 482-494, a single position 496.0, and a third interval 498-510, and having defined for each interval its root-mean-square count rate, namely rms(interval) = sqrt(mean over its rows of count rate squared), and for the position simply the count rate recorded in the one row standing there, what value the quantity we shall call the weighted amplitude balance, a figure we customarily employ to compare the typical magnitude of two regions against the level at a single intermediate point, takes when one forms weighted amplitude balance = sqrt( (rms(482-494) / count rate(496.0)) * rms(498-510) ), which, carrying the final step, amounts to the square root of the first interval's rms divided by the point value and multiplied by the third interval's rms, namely 2.89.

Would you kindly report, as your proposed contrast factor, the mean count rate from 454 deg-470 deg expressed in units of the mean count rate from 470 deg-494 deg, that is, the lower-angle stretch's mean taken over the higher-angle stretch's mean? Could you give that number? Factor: 1.00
